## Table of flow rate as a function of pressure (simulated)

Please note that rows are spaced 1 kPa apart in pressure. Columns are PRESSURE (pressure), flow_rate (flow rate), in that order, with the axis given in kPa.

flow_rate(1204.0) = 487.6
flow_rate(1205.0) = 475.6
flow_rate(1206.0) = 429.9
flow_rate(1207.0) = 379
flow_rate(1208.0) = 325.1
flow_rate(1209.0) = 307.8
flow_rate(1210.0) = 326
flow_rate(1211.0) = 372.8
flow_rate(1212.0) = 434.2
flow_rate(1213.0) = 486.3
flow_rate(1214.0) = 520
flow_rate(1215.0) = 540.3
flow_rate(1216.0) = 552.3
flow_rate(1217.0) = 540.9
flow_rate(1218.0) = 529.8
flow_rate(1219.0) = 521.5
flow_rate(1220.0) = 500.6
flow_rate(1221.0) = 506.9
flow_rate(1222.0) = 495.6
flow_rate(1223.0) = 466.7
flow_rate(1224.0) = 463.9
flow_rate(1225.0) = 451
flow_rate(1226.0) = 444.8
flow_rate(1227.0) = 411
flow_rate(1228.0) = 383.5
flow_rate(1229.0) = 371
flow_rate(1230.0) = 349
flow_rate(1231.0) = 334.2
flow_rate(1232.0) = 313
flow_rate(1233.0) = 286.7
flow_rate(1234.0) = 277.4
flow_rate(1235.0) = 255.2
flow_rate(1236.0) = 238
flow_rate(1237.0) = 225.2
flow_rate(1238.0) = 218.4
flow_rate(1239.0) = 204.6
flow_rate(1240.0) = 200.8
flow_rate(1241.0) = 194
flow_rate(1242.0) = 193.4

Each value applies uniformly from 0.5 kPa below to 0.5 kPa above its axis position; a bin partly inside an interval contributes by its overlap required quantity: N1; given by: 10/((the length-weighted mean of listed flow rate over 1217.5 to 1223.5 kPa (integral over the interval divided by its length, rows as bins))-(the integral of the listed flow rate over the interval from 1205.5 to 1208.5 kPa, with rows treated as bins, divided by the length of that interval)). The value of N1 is 0.08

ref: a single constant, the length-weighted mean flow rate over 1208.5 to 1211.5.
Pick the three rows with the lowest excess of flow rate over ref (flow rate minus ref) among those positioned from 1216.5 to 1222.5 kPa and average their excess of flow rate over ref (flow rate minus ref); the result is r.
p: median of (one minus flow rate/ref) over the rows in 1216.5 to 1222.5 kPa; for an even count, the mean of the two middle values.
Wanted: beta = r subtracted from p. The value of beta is -166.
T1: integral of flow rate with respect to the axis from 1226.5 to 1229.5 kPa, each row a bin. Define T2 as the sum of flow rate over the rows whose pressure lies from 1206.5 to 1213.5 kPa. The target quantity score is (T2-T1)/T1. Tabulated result 1.26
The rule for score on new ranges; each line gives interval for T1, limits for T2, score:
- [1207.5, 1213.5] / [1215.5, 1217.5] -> -0.51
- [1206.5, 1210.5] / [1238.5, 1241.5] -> -0.55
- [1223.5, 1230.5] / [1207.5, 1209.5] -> -0.78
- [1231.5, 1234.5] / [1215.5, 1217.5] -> 0.25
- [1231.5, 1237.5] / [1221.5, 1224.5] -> -0.11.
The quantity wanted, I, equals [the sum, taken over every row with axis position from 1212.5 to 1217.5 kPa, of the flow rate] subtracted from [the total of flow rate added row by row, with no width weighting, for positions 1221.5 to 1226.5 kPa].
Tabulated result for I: -318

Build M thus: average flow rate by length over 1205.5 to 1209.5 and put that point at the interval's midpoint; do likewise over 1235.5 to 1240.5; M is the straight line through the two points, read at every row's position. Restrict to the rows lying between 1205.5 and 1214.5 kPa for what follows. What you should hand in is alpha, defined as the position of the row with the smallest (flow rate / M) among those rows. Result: 1209.0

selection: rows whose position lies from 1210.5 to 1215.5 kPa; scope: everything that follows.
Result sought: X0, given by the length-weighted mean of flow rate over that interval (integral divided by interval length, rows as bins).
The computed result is 471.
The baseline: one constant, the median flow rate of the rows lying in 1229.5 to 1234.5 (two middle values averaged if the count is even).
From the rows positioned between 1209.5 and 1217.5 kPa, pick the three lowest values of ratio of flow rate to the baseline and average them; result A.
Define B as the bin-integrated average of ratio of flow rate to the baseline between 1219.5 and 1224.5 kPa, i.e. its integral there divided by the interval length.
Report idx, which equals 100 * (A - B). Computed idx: -35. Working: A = 1.2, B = 1.6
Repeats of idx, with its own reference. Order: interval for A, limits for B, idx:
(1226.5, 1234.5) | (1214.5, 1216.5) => -81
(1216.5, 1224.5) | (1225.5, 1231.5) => 30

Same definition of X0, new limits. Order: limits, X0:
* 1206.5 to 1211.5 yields 342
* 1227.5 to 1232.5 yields 350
